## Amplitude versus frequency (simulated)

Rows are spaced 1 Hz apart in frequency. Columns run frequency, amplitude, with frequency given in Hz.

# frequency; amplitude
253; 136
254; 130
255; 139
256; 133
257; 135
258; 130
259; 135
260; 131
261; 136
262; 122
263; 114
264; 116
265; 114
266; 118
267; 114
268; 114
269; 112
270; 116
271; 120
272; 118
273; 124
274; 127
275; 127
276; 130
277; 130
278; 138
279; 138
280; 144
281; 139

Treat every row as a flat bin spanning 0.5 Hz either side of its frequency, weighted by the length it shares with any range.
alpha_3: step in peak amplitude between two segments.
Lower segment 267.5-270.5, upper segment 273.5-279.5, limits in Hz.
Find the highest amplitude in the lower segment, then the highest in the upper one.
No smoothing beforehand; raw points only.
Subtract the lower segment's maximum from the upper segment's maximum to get 22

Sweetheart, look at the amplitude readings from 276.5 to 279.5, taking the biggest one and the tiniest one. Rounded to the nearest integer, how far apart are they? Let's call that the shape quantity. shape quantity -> 8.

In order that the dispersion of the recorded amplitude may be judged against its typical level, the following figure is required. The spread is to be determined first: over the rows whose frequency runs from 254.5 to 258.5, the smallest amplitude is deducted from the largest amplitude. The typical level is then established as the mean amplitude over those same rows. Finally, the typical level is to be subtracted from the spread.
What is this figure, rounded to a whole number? -125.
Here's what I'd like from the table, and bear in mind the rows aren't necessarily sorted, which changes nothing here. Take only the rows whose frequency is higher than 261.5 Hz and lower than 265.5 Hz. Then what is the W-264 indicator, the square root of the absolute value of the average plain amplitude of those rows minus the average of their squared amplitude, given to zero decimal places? 116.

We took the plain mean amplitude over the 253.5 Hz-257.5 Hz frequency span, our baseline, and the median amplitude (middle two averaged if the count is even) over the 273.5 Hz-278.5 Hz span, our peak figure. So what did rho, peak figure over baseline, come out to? 0.97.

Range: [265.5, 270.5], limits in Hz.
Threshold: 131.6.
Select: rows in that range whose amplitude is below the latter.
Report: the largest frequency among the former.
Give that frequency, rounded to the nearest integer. 270 Hz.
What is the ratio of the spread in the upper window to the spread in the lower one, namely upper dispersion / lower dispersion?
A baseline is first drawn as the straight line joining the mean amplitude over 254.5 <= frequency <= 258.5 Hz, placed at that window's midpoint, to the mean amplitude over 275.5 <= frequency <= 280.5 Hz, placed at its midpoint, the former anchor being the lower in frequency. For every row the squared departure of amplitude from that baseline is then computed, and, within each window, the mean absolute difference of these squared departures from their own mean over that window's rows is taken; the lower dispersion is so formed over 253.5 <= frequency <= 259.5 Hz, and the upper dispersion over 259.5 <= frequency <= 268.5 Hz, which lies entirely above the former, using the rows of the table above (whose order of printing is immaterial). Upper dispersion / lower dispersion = 16.1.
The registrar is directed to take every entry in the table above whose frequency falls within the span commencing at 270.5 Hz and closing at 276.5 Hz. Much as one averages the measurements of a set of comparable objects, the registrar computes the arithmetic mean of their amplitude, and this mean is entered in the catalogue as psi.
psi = 124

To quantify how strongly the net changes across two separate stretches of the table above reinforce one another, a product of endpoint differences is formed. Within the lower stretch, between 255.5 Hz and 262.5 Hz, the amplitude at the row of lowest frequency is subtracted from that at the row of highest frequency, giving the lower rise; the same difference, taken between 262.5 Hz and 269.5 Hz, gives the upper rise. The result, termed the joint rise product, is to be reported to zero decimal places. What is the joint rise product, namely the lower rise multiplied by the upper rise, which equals 22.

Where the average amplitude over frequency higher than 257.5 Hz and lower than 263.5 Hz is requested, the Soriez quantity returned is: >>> 128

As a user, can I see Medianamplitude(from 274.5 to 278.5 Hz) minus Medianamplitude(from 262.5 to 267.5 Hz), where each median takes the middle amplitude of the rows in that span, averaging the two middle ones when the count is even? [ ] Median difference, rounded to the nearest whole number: 16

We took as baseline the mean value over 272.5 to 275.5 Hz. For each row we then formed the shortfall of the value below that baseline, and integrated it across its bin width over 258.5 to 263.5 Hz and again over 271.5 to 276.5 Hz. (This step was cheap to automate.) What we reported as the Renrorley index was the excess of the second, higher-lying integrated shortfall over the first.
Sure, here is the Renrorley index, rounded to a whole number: 12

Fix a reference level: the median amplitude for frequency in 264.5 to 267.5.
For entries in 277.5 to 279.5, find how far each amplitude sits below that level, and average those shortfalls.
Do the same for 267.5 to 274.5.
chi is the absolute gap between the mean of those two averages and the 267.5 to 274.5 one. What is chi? 10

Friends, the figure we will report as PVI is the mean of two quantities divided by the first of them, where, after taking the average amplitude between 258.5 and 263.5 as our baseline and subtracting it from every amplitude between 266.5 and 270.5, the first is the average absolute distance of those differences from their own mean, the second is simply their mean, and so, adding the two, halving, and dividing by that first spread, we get -6.3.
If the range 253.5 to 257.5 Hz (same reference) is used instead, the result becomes 1.7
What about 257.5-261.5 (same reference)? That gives 1.6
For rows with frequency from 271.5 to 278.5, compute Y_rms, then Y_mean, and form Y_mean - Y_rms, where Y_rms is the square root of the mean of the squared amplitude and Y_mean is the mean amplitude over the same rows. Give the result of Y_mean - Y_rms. -0.126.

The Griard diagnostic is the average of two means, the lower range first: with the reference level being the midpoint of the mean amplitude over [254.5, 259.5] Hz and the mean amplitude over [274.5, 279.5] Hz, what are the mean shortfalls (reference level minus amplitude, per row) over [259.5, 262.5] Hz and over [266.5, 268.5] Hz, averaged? 12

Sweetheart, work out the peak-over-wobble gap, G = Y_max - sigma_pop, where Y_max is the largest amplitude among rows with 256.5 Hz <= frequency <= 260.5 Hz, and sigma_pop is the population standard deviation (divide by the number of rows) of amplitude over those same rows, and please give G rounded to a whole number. 133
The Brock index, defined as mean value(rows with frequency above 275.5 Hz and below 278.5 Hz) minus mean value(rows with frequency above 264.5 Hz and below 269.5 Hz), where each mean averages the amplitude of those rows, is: 18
